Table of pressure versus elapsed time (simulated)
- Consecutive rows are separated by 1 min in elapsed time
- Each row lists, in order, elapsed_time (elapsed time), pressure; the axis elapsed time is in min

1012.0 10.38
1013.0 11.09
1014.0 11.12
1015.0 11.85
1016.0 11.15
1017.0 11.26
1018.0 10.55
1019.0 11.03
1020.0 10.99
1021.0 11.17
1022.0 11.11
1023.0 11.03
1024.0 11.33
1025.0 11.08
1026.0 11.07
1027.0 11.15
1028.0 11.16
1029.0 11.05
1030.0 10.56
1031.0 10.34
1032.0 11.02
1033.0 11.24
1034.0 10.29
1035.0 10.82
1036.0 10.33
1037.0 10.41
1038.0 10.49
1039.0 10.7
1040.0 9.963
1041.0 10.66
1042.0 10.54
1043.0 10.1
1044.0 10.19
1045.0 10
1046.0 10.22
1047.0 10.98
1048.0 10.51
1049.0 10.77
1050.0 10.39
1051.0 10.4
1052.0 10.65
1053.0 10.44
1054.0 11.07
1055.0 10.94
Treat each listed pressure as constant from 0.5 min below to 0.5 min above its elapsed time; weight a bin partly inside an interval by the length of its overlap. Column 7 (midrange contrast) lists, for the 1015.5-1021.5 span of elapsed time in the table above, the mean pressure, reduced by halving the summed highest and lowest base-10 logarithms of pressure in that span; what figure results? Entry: 10.0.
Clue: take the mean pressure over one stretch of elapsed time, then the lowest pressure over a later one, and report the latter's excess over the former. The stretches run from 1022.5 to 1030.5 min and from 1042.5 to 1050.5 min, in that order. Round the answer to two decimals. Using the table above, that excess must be -1.05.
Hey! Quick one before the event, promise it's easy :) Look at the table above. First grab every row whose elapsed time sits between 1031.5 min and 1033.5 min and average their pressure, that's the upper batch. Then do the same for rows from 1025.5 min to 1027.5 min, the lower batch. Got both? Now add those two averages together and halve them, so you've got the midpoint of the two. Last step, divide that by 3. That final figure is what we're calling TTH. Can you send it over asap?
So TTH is 3.71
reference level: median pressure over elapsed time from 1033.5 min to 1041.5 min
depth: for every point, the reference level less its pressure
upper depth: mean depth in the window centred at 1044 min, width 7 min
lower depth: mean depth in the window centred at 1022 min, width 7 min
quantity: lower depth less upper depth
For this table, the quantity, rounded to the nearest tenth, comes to -0.7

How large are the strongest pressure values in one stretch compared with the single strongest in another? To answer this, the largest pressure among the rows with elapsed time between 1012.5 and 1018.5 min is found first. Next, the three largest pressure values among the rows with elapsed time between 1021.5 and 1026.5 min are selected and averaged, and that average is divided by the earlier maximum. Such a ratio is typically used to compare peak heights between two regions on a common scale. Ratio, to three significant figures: 0.943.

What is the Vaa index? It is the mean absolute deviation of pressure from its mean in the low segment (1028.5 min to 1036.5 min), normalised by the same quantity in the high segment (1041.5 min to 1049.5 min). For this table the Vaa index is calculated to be 1.1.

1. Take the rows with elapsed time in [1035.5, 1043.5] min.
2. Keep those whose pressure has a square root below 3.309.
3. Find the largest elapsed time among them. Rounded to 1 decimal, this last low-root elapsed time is 1043.0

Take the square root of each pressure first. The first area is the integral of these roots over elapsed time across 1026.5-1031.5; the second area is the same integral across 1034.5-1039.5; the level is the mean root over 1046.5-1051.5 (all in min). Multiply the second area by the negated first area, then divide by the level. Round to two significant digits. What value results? -82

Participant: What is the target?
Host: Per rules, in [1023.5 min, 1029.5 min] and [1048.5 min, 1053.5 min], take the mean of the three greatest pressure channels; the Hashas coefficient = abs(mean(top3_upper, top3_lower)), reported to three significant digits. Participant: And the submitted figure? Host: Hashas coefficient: 10.9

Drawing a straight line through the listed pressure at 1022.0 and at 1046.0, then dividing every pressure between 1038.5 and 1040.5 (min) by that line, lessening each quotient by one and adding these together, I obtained -0.025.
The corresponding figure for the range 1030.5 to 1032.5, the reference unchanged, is -0.014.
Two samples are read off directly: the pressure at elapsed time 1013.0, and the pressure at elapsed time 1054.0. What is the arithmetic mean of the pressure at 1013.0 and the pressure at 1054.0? 11.1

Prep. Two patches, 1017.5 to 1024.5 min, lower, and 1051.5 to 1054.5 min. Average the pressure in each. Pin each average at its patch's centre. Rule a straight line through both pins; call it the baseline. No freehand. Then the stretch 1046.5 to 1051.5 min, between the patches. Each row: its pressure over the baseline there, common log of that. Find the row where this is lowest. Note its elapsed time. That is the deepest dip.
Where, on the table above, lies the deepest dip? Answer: 1050.0 min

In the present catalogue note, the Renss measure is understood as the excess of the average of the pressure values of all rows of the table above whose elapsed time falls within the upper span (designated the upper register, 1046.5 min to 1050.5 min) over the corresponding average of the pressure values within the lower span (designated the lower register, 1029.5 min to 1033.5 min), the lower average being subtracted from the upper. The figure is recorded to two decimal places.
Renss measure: -0.13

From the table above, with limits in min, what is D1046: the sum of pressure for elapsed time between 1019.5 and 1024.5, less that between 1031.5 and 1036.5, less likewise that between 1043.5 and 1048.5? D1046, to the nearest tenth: -50.0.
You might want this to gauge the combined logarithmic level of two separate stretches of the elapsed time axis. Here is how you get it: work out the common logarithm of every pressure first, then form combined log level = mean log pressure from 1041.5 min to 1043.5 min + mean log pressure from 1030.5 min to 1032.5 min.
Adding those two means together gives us 2.04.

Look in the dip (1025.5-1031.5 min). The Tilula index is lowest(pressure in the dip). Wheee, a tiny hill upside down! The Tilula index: 10.34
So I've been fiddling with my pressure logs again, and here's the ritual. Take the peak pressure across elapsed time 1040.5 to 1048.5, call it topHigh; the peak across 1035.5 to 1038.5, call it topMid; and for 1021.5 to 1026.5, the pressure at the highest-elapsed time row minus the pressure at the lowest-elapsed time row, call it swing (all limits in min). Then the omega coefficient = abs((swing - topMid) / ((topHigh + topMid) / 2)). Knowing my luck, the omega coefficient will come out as 0.98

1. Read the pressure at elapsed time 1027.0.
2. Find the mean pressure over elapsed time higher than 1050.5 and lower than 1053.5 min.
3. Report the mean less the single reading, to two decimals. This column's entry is -0.65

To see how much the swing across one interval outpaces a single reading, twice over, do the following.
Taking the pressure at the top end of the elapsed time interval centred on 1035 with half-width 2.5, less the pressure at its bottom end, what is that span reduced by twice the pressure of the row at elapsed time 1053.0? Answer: -21.7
